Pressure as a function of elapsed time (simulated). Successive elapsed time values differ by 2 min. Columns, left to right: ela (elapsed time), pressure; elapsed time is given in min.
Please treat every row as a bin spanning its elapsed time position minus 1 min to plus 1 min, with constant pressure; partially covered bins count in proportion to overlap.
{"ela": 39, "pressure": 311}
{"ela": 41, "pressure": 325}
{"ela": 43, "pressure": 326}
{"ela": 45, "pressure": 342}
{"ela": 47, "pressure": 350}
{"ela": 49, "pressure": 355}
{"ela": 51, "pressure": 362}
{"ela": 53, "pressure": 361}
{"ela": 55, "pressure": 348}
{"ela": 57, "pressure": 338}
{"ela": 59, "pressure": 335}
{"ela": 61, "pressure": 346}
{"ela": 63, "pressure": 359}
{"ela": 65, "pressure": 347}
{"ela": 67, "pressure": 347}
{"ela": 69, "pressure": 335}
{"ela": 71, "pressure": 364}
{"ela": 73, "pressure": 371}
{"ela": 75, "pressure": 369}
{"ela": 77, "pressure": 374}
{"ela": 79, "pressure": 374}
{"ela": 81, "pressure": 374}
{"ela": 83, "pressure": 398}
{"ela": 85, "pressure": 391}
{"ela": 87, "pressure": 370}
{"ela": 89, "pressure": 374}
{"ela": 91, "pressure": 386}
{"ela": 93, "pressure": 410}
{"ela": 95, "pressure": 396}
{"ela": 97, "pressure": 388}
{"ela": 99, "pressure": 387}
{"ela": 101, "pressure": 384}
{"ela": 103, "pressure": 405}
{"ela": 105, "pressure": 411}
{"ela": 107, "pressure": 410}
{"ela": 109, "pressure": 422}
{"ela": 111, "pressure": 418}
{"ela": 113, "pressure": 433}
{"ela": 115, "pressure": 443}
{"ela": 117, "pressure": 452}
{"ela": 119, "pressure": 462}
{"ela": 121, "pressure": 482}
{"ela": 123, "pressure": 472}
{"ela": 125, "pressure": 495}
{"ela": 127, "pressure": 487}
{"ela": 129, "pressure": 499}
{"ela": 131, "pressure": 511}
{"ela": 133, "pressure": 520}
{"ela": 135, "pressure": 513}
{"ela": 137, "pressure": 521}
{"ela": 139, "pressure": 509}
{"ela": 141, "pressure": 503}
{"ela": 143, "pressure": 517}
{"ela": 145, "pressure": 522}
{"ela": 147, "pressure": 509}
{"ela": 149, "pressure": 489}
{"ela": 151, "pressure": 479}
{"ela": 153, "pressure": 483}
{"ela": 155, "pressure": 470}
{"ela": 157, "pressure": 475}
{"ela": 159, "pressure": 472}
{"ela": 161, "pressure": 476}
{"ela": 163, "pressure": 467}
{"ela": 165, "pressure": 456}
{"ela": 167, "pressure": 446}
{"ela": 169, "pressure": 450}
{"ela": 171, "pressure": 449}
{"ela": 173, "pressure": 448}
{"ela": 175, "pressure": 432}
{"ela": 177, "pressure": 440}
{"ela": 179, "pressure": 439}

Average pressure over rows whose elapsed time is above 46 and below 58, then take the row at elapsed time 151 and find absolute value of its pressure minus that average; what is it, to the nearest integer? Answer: 127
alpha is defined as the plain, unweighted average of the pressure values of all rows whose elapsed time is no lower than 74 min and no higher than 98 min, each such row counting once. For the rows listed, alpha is 384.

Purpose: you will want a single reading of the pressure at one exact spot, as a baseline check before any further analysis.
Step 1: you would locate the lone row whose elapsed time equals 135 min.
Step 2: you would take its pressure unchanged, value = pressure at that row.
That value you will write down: 513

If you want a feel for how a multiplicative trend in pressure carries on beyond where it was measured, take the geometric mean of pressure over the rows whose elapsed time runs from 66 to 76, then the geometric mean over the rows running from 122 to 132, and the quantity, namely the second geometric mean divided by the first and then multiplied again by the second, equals 680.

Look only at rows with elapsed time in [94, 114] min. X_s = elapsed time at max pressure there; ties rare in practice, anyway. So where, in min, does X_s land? 113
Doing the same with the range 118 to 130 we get 129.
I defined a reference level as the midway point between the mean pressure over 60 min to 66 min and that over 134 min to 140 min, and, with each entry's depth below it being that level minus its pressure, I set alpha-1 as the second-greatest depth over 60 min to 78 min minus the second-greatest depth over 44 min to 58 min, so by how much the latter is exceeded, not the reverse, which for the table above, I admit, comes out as -4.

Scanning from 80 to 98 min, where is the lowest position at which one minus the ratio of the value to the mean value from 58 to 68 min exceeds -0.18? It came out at 81 min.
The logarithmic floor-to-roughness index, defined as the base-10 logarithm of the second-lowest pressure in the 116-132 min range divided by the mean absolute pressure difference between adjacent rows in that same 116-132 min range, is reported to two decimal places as 1.53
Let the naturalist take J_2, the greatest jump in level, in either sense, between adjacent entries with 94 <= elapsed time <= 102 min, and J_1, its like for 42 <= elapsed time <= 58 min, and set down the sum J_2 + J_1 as 24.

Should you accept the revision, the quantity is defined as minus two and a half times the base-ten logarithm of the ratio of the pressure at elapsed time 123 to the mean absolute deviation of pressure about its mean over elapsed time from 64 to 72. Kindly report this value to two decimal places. -4.44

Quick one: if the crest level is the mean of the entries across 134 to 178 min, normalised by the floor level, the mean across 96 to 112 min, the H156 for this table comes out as 1.19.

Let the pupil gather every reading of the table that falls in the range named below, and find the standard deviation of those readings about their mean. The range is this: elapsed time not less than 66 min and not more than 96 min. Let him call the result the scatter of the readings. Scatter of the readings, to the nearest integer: 19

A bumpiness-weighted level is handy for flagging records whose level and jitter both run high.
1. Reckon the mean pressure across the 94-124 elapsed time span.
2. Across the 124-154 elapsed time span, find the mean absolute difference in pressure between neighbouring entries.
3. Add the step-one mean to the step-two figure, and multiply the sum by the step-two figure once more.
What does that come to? 4343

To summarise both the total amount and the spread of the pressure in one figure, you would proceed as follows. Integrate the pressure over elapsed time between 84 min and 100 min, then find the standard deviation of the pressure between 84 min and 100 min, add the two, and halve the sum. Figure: 3108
